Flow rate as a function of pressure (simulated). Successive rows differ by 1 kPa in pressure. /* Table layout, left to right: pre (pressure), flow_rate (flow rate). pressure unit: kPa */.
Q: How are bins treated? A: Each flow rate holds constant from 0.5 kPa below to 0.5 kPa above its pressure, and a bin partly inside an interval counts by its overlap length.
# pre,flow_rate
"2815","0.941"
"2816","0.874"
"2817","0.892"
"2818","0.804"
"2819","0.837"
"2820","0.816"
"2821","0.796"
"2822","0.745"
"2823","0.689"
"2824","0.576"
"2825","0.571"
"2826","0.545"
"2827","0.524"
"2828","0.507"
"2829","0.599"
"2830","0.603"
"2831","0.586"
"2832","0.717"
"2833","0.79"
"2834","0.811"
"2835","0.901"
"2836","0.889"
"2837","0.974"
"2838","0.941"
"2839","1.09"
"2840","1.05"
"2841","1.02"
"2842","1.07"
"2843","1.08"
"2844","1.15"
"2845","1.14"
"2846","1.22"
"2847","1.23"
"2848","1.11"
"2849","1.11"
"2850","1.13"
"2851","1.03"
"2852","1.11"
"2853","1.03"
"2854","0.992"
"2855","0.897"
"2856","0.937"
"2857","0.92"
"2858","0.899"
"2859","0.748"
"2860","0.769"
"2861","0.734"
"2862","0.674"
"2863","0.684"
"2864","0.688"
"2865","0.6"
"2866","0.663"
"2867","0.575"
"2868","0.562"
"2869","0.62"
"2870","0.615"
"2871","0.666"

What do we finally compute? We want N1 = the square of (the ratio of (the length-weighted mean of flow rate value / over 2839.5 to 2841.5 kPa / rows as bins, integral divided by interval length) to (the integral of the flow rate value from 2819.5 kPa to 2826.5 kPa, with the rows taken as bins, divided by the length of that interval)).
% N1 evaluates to 2.3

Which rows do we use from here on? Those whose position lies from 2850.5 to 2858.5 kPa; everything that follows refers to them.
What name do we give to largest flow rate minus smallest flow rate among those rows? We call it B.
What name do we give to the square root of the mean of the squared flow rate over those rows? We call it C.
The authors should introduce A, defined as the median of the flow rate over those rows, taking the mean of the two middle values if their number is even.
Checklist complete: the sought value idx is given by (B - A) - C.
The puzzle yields -1.73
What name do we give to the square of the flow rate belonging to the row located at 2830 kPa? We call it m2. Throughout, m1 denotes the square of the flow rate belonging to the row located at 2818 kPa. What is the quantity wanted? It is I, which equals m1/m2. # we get 1.8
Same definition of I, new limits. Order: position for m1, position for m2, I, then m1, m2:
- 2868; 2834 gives 0.5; 0.3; 0.66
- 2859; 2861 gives 1.0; 0.6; 0.54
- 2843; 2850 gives 0.9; 1.2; 1.28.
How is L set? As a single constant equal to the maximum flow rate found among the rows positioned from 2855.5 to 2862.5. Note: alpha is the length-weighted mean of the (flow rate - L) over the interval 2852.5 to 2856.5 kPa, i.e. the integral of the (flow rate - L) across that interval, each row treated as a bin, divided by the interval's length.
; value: 0.03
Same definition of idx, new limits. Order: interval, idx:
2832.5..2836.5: -1.59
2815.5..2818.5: -1.64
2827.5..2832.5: -1.00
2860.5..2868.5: -1.15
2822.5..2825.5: -1.07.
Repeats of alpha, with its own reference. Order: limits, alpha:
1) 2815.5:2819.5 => -0.09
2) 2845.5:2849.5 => 0.23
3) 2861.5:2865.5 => -0.28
